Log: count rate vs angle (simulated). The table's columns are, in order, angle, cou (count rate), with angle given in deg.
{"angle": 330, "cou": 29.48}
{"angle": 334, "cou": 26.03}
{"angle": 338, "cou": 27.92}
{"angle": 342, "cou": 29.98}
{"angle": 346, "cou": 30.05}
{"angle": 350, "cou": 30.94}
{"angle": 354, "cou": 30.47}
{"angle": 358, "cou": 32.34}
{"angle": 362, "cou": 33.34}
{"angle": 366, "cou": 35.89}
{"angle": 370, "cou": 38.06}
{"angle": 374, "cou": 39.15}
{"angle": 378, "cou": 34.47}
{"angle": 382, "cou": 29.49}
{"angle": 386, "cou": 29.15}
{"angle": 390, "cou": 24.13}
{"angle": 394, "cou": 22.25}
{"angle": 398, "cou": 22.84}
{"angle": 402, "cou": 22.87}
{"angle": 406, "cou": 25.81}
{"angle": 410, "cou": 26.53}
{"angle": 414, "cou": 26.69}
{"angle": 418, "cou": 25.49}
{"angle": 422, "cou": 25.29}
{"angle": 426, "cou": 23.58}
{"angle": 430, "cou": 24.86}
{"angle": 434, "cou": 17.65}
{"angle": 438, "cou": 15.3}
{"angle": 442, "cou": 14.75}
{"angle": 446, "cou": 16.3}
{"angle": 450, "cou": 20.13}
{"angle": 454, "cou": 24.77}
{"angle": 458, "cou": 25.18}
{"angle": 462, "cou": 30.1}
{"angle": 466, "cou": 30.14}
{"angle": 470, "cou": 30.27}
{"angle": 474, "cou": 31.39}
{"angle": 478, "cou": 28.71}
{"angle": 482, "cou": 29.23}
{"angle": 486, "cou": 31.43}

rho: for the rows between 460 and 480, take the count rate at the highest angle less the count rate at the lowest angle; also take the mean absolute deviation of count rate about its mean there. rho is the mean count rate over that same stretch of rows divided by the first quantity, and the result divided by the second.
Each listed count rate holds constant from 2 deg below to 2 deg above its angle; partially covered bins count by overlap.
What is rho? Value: -38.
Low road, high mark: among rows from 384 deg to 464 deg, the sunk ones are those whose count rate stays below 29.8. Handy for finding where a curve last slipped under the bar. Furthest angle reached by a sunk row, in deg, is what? 458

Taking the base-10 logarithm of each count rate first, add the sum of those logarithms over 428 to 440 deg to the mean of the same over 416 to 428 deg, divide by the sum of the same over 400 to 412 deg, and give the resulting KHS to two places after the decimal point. 1.24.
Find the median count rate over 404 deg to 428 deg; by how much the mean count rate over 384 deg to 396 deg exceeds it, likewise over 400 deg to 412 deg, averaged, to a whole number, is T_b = -1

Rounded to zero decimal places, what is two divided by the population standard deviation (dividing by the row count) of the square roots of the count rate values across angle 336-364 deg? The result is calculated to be 14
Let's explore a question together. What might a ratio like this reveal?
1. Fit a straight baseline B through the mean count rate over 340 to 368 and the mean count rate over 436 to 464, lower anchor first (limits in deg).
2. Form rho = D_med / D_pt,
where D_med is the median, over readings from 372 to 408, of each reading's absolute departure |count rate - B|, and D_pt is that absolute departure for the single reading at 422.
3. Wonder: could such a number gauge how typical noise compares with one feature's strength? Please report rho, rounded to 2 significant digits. 3.1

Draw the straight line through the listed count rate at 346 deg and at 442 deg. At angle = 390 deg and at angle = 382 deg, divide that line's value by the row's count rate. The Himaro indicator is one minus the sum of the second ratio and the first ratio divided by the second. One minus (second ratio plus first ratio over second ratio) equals -0.98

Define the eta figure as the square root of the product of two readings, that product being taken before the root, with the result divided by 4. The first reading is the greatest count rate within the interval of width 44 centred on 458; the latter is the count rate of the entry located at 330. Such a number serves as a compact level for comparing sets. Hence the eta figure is 7.6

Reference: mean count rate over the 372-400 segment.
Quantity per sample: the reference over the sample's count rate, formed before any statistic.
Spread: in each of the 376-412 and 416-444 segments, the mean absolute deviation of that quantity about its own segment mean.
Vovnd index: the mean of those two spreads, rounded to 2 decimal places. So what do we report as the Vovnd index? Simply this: 0.22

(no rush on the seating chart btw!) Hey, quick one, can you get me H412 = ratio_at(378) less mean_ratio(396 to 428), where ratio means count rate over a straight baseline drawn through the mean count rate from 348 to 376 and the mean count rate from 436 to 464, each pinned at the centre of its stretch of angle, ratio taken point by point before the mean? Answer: 0.15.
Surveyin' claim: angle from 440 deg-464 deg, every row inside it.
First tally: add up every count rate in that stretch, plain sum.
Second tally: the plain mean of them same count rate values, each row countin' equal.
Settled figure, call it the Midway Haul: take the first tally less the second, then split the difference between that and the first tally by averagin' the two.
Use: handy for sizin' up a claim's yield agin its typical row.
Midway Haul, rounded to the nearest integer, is 120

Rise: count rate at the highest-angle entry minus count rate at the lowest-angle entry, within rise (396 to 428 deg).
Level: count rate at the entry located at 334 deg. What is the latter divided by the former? 35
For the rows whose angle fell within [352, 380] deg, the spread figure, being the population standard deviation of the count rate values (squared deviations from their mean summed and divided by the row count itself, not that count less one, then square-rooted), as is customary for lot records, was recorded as 2.9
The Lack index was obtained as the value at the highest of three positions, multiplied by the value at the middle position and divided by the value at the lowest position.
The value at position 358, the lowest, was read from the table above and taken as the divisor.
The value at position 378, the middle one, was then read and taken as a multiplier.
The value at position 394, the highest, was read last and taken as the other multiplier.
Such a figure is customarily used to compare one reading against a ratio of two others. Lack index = 23.7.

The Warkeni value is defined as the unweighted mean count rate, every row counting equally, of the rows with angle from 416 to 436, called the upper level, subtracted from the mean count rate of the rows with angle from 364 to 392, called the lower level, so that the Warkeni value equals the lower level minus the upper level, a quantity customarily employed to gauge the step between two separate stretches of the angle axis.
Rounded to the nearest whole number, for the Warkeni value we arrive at 10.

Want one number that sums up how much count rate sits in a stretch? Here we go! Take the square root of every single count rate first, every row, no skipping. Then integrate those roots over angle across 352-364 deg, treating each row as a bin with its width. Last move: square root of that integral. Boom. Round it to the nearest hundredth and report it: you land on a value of 8.24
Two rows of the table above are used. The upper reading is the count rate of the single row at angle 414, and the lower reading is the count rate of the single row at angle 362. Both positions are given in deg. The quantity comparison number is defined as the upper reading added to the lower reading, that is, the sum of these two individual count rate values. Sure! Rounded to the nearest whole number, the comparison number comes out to 60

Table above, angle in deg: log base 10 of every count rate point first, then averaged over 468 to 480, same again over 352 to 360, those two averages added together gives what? 2.98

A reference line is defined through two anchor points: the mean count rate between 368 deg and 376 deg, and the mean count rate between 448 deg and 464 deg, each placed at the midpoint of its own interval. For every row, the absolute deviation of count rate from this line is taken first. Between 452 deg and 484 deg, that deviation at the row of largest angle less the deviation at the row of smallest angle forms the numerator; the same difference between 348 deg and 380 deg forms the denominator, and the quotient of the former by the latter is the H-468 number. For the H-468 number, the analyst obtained -1.0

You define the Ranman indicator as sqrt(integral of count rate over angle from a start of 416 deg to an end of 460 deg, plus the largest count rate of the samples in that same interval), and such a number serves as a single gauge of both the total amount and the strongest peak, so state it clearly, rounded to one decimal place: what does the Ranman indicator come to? 31.0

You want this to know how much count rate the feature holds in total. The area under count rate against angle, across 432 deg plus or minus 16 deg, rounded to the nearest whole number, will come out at 653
